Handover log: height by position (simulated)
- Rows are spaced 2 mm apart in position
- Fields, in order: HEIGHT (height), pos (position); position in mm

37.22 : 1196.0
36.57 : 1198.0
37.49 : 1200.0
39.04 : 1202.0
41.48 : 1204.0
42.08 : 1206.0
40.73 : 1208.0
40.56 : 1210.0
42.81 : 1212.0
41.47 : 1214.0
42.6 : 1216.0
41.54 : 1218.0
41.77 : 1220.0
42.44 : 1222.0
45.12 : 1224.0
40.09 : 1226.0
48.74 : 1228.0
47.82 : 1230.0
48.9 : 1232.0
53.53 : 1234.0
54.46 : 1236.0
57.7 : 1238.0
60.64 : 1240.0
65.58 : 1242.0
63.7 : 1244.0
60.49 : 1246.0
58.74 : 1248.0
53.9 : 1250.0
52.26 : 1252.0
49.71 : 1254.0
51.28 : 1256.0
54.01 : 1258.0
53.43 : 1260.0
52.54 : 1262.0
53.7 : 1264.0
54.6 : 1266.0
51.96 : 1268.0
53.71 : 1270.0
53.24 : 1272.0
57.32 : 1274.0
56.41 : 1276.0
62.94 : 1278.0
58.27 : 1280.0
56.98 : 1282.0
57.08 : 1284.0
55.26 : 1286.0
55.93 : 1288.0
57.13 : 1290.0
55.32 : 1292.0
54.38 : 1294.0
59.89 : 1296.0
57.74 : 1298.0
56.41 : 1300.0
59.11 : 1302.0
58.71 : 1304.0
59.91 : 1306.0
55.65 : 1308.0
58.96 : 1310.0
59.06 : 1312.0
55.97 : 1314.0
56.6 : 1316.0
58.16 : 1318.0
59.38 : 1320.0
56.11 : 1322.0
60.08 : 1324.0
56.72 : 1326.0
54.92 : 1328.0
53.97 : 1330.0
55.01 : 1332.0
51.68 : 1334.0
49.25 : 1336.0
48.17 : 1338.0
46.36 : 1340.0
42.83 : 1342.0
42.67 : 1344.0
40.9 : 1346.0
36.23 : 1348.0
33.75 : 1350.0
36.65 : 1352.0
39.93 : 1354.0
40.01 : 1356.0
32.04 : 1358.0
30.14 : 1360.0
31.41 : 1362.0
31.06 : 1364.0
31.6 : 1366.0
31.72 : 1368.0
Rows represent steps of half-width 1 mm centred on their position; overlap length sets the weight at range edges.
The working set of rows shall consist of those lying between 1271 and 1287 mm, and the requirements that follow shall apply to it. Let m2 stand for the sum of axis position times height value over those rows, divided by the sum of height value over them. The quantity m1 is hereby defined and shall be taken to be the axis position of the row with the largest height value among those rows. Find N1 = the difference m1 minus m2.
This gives -1.0 mm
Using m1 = 1278.0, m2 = 1279.0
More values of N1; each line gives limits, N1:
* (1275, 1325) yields -22.1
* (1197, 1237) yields 17.9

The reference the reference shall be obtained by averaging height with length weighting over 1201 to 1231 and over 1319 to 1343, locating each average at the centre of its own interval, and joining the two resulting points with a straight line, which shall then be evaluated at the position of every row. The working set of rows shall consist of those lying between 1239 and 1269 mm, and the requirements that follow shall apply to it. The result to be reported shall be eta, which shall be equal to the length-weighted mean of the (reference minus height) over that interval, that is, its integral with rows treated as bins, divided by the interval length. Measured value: -9.8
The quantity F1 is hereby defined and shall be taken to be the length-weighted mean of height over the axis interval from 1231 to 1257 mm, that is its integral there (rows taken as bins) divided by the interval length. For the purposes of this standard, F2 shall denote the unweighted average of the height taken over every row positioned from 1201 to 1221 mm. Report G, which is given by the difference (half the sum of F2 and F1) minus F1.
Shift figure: -7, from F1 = 56.2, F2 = 41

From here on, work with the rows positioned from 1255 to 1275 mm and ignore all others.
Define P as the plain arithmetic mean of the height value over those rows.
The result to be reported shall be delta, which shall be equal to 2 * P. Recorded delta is 107.2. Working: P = 54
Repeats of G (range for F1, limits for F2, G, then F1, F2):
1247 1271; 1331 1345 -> -3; 53.3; 48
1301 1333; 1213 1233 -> -7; 57.4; 44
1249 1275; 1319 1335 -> 1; 53.2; 56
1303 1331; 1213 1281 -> -2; 57.4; 52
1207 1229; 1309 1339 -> 7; 42.5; 56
